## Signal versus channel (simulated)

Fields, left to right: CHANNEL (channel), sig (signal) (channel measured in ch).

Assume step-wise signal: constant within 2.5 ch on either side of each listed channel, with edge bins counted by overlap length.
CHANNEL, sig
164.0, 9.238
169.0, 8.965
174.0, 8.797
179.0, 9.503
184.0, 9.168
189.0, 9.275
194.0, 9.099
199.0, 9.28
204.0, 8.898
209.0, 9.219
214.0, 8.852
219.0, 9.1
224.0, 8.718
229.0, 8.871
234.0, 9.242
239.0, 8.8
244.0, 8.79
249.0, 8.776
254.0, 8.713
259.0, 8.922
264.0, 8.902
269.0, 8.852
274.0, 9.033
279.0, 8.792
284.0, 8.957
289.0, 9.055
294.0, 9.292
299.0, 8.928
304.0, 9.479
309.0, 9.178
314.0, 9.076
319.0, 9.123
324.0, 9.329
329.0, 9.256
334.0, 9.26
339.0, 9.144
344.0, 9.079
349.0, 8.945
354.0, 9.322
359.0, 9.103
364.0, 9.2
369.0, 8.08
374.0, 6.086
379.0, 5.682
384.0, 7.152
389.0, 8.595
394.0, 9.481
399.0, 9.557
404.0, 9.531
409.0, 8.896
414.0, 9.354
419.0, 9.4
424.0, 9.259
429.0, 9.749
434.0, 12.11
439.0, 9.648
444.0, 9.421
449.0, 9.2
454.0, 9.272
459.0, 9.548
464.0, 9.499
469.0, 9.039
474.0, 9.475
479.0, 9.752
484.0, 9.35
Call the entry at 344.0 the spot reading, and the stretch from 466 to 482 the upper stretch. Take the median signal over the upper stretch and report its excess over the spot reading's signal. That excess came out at 0.40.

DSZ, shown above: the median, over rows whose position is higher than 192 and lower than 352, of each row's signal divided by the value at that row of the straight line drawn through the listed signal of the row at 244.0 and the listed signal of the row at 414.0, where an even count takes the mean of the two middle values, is 1.011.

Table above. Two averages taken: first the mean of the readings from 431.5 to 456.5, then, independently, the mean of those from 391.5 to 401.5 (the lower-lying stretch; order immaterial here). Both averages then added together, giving 19.4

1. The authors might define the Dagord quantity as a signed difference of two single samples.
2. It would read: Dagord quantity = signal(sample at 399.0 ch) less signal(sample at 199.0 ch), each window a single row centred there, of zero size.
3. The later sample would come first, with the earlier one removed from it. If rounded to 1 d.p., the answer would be 0.3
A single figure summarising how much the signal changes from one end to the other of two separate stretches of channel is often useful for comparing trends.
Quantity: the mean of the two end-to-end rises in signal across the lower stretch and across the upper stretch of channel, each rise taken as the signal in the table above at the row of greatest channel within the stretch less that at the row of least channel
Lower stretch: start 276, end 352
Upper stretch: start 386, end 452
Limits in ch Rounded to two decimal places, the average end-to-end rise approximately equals 0.38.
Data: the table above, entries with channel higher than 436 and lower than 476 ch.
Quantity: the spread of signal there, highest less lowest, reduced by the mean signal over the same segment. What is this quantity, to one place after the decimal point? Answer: -8.8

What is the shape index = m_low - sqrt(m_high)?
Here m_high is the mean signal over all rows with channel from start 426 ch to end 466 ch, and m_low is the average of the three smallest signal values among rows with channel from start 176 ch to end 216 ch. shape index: 5.82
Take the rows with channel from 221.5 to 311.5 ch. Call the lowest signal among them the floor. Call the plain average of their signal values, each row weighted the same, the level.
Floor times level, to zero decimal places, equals 78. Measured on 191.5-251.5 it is 78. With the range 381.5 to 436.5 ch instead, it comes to 67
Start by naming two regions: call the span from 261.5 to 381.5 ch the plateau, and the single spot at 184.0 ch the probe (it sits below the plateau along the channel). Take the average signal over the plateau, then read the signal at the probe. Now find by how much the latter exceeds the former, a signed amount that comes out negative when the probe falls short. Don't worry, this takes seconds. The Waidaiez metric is 0.4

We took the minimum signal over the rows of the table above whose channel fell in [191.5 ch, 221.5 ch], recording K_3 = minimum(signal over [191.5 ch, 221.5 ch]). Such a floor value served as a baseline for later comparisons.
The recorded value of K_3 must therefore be 8.852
